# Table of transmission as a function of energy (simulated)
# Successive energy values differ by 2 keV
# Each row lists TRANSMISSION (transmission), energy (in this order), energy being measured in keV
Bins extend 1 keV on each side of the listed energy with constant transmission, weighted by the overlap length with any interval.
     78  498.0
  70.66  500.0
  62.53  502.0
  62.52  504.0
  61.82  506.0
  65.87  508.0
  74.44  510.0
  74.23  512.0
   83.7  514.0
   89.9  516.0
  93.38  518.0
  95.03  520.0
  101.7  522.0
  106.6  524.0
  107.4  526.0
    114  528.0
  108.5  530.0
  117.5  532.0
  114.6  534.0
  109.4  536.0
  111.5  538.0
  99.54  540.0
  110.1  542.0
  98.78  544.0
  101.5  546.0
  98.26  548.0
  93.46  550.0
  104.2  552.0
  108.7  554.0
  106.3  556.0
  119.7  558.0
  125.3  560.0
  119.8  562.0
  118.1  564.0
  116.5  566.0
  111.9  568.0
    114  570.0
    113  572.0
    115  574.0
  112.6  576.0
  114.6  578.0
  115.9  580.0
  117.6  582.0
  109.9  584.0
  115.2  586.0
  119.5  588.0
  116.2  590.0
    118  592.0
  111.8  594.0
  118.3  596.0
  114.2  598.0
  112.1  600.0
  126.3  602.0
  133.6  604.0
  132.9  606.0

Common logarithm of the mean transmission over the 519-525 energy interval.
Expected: 2.00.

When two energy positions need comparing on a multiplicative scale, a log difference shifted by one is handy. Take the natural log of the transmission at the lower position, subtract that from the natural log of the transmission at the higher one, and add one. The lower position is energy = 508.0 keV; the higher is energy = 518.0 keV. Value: 1.35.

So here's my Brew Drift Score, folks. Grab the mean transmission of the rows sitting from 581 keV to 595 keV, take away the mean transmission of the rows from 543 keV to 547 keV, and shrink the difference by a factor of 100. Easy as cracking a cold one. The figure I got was 0.15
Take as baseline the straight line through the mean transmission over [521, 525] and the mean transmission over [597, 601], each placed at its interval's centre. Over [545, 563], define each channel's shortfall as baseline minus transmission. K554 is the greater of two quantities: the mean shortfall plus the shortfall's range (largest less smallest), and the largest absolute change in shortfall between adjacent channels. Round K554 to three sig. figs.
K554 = 29.9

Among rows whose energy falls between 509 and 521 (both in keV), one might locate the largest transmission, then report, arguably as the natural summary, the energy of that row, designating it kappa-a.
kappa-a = 520.0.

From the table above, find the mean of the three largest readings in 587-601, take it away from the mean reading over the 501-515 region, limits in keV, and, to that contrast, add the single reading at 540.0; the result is 50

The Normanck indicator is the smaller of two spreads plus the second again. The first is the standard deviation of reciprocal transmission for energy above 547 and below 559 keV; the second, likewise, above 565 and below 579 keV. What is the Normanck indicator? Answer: 0.0002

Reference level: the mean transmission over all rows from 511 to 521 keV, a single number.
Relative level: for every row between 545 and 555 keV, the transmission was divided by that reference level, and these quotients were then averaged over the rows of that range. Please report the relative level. 1.16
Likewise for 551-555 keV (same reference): 1.22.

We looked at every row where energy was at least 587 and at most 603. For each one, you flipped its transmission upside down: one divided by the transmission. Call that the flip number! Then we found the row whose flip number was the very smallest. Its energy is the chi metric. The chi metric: 602.0 keV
